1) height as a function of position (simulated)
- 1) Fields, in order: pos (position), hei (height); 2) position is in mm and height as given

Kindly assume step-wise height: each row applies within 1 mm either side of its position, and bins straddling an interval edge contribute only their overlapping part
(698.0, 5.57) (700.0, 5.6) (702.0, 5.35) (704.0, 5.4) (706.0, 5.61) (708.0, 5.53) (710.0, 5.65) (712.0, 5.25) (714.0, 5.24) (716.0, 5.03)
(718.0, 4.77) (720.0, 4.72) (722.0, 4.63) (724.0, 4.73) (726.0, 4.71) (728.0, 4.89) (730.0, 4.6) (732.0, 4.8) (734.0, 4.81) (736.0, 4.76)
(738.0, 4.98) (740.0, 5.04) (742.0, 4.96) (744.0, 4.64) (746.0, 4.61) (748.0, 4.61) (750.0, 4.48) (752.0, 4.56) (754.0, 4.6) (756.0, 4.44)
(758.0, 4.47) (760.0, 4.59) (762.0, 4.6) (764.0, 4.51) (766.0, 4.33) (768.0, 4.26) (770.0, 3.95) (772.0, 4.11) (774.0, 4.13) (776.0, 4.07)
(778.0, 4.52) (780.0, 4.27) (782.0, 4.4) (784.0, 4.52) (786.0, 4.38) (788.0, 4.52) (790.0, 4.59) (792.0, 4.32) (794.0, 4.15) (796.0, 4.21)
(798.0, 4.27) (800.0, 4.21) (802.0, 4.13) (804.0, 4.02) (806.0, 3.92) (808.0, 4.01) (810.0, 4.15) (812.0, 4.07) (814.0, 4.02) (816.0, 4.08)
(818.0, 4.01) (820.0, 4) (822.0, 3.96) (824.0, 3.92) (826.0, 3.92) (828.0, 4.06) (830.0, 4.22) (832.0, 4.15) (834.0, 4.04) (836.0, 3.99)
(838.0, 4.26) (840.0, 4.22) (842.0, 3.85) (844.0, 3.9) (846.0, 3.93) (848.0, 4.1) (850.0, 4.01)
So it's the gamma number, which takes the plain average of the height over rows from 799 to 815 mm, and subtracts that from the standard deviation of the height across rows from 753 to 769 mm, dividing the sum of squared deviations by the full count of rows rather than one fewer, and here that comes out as -3.947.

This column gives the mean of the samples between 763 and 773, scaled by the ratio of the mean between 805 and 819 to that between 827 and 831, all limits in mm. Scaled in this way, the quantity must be 4.1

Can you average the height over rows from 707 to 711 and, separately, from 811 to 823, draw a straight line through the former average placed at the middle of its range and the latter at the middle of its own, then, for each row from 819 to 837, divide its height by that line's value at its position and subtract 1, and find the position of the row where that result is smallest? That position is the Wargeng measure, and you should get 824.0 mm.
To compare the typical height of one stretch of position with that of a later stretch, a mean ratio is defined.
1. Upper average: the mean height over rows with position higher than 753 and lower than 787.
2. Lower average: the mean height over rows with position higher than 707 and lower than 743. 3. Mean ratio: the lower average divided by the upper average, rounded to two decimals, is 1.13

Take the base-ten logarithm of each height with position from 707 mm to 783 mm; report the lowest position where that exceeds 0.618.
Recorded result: 708.0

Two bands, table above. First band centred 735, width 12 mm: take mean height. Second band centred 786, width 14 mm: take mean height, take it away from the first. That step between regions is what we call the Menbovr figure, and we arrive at 0.40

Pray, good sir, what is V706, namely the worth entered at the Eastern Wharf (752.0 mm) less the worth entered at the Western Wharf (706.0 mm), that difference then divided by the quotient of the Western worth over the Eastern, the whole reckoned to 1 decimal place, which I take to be -0.9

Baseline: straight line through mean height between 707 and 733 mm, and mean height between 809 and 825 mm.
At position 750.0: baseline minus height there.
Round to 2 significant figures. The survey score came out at 0.19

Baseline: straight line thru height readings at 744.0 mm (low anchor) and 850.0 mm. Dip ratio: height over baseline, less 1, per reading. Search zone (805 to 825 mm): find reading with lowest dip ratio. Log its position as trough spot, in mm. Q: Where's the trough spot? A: 806.0 mm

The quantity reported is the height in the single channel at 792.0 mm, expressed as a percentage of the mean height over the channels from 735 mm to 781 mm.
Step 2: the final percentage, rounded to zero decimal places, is 96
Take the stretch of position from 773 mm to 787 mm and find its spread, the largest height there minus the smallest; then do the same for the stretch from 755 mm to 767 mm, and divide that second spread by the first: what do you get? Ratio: 0.6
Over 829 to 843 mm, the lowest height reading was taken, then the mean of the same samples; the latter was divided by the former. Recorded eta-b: 1.07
